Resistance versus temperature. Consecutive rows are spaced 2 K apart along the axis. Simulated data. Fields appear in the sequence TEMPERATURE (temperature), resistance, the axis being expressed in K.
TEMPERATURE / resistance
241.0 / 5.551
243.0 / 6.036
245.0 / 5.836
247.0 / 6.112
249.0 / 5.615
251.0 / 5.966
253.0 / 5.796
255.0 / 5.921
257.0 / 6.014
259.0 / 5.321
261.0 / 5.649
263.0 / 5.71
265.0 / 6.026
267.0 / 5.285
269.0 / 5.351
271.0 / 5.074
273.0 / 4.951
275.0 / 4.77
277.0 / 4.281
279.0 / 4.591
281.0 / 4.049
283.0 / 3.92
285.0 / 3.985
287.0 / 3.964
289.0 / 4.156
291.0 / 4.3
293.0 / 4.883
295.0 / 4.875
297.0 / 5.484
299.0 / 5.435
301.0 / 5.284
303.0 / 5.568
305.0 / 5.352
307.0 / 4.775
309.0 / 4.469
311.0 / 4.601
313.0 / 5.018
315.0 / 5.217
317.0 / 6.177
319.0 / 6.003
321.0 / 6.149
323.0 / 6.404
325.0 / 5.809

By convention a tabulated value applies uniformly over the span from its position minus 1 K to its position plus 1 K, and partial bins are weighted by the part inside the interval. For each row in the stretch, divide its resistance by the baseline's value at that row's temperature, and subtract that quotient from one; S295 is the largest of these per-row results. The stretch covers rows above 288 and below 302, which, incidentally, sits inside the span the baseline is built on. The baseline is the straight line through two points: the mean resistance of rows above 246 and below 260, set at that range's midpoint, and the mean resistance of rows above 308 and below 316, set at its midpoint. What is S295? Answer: 0.20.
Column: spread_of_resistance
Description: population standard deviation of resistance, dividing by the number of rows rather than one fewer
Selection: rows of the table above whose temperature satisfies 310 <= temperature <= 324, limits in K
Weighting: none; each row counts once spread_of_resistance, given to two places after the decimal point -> 0.64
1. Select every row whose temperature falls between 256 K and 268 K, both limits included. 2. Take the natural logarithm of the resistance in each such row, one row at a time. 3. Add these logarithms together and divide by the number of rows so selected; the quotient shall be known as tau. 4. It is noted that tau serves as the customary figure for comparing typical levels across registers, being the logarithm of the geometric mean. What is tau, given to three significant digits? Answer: 1.73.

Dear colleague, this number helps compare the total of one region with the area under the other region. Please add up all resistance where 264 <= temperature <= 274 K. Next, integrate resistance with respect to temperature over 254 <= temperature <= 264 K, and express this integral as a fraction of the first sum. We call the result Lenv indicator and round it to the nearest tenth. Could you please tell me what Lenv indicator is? 2.1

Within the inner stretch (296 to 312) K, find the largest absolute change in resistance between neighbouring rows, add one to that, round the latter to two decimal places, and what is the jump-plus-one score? 1.58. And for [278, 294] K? 1.58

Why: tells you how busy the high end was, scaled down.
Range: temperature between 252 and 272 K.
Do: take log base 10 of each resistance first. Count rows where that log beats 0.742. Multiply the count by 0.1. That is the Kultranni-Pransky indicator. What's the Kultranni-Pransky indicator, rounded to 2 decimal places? 0.60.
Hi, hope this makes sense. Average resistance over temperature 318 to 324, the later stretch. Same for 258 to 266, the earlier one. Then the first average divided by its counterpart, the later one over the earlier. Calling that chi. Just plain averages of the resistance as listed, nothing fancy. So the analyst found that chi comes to 1.09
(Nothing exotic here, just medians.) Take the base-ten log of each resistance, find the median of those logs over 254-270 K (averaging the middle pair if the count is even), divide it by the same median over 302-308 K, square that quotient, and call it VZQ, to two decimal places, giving 1.07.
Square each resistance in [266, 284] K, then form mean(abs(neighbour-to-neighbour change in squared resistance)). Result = 2.43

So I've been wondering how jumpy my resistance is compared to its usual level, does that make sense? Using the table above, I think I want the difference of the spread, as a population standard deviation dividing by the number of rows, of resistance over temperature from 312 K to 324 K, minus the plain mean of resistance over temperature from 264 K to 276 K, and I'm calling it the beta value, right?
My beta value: -4.7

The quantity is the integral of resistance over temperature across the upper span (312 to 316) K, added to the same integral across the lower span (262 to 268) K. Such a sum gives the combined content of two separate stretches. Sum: 55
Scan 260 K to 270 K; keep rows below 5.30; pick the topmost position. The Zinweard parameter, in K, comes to 267.0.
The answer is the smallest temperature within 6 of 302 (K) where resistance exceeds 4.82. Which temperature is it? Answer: 297.0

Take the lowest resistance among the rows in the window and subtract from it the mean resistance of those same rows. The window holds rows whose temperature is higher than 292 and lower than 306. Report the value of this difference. -0.39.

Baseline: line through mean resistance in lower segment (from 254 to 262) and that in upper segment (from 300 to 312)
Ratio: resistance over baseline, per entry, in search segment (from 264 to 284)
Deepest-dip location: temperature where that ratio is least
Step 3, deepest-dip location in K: 283.0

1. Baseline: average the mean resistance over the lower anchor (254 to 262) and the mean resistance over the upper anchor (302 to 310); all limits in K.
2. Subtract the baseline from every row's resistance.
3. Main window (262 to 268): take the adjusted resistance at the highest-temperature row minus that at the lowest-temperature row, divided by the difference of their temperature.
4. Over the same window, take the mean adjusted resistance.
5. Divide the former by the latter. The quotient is -0.37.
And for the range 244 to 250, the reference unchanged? -0.12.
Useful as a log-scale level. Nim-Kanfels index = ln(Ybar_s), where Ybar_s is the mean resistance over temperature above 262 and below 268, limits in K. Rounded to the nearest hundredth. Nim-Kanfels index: 1.74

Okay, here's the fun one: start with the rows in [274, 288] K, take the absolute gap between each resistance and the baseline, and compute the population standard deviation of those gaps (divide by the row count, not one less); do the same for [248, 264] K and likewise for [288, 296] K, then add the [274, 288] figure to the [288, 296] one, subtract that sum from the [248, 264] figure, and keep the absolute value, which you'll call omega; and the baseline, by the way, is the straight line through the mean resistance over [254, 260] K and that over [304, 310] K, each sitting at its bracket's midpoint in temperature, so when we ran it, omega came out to 0.5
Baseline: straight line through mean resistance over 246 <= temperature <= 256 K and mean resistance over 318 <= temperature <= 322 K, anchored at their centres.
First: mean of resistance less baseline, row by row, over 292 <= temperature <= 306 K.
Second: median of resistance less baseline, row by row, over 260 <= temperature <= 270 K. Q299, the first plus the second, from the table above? -1.01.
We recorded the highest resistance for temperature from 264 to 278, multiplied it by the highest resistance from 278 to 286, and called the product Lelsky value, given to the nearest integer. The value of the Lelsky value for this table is 28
